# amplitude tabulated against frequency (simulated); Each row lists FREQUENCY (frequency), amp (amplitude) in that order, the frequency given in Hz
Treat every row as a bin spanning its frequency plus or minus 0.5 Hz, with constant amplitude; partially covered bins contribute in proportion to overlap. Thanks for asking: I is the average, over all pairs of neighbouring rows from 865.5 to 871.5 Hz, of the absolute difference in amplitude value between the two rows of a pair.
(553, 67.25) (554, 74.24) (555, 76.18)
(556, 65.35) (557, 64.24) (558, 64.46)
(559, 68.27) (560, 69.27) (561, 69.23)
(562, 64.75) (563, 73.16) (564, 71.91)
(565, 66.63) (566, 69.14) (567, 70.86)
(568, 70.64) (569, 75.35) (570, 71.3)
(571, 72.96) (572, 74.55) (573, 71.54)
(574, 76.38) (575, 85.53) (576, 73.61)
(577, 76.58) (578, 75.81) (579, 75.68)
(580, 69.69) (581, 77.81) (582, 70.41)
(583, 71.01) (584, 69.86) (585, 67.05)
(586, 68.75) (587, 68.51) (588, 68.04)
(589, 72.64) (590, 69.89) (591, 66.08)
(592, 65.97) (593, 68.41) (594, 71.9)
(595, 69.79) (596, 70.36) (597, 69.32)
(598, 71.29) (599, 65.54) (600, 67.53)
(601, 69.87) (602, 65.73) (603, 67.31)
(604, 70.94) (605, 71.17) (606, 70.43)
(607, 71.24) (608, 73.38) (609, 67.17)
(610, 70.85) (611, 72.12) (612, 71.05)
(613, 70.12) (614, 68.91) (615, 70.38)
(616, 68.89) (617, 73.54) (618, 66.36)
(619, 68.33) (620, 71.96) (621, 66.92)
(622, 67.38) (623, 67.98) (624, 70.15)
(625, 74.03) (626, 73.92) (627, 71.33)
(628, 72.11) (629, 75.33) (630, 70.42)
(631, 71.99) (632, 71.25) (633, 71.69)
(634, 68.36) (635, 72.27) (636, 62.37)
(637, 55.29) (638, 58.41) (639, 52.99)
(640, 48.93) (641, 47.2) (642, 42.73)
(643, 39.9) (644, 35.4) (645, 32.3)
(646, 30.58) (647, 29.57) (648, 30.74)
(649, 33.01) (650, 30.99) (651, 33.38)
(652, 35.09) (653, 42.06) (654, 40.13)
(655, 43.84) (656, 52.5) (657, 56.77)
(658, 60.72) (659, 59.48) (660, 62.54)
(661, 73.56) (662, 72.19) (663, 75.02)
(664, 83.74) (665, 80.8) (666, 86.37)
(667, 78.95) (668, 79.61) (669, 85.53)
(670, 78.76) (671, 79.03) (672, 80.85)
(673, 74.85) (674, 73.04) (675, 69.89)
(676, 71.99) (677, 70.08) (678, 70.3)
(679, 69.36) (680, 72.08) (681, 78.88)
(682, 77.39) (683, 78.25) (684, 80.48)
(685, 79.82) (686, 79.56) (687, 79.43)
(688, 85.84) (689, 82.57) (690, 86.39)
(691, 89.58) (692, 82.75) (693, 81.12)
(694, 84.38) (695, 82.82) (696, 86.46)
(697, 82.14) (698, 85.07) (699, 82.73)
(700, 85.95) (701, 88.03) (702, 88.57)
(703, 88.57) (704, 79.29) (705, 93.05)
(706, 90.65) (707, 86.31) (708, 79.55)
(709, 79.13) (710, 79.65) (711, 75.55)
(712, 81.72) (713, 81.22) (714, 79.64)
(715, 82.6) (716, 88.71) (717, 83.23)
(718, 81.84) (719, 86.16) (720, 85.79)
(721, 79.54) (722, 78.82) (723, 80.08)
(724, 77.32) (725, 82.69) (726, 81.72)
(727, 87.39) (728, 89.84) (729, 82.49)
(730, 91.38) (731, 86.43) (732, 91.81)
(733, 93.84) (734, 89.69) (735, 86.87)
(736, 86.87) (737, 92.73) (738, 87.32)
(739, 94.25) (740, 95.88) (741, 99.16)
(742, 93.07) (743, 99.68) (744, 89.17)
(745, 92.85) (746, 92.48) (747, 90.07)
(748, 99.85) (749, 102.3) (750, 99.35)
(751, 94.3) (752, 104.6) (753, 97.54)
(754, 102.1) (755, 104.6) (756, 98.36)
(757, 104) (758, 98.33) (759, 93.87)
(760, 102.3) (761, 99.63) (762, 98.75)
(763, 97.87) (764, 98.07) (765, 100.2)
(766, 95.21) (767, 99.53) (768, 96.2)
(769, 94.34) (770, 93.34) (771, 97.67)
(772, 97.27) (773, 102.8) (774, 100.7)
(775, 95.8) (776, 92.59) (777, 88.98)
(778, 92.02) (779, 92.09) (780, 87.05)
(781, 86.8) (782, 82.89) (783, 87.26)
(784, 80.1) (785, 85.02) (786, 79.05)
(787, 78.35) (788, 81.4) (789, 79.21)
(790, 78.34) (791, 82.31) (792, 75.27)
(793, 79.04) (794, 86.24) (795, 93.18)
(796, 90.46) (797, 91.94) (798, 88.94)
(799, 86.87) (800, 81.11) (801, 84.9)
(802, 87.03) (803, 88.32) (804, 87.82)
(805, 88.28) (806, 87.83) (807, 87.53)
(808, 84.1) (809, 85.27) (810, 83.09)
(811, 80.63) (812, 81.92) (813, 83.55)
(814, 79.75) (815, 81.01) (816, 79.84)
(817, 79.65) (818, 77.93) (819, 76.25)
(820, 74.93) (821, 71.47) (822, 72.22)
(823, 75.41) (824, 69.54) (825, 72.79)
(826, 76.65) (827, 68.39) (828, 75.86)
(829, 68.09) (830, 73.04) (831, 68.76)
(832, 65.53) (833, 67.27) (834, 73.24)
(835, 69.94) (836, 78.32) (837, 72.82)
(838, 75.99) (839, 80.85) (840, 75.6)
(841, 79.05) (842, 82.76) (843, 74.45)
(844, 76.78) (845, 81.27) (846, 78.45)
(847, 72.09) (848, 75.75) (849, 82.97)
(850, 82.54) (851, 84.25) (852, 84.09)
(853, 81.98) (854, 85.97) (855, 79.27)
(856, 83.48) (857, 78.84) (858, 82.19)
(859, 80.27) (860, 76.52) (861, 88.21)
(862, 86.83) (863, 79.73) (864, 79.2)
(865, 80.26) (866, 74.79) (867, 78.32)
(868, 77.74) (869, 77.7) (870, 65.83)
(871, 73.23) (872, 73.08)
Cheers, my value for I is 4.7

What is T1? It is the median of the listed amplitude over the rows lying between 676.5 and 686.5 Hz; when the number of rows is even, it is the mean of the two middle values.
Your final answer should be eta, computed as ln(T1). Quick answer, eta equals 4.35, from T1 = 78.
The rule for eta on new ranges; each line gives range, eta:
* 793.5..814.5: 4.46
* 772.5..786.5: 4.48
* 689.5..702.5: 4.44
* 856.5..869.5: 4.37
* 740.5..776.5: 4.59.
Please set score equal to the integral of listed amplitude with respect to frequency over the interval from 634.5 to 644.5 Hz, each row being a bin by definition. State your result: 515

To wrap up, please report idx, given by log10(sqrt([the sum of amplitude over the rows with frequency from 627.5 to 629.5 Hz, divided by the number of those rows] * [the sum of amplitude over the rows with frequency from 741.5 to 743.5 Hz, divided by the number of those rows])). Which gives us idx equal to 1.93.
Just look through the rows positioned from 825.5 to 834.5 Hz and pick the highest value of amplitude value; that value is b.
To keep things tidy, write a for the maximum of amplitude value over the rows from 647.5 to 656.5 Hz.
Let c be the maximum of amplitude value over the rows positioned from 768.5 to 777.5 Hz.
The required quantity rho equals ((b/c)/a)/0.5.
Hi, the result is 0.028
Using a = 52.5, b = 76.65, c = 102.8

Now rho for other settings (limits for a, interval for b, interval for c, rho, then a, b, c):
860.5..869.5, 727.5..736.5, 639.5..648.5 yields 0.043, 88.21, 93.84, 48.93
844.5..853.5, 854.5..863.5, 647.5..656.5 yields 0.040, 84.25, 88.21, 52.5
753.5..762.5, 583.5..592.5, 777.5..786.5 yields 0.015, 104.6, 72.64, 92.09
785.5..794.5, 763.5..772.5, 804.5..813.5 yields 0.026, 86.24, 100.2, 88.28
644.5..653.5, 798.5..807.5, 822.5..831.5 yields 0.055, 42.06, 88.32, 76.65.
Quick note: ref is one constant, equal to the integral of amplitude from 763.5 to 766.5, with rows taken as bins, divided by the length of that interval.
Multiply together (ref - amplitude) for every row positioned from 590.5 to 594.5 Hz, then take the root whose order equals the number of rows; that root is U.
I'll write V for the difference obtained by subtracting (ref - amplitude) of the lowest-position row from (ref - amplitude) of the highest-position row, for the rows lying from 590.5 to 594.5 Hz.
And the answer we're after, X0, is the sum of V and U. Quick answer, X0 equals 24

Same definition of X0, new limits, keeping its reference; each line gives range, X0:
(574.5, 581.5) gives 29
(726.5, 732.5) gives 5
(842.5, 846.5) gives 16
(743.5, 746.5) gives 3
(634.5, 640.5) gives 62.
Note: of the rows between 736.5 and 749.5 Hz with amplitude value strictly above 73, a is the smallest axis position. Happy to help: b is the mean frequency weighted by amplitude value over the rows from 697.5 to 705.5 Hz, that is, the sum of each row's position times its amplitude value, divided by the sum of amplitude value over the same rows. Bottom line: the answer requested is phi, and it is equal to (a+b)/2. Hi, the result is 719.3 Hz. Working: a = 737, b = 701.5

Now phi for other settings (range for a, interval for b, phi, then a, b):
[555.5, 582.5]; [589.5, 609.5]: 581.3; 563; 599.6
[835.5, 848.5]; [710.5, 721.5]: 776.0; 836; 716.1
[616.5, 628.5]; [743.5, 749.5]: 681.8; 617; 746.6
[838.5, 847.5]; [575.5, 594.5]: 711.9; 839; 584.8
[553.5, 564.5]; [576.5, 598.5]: 570.7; 554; 587.3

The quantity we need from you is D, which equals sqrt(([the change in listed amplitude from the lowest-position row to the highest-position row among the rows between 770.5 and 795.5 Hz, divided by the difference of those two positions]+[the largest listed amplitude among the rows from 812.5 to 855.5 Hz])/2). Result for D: 6.55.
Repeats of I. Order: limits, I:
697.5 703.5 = 1.6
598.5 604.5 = 2.7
